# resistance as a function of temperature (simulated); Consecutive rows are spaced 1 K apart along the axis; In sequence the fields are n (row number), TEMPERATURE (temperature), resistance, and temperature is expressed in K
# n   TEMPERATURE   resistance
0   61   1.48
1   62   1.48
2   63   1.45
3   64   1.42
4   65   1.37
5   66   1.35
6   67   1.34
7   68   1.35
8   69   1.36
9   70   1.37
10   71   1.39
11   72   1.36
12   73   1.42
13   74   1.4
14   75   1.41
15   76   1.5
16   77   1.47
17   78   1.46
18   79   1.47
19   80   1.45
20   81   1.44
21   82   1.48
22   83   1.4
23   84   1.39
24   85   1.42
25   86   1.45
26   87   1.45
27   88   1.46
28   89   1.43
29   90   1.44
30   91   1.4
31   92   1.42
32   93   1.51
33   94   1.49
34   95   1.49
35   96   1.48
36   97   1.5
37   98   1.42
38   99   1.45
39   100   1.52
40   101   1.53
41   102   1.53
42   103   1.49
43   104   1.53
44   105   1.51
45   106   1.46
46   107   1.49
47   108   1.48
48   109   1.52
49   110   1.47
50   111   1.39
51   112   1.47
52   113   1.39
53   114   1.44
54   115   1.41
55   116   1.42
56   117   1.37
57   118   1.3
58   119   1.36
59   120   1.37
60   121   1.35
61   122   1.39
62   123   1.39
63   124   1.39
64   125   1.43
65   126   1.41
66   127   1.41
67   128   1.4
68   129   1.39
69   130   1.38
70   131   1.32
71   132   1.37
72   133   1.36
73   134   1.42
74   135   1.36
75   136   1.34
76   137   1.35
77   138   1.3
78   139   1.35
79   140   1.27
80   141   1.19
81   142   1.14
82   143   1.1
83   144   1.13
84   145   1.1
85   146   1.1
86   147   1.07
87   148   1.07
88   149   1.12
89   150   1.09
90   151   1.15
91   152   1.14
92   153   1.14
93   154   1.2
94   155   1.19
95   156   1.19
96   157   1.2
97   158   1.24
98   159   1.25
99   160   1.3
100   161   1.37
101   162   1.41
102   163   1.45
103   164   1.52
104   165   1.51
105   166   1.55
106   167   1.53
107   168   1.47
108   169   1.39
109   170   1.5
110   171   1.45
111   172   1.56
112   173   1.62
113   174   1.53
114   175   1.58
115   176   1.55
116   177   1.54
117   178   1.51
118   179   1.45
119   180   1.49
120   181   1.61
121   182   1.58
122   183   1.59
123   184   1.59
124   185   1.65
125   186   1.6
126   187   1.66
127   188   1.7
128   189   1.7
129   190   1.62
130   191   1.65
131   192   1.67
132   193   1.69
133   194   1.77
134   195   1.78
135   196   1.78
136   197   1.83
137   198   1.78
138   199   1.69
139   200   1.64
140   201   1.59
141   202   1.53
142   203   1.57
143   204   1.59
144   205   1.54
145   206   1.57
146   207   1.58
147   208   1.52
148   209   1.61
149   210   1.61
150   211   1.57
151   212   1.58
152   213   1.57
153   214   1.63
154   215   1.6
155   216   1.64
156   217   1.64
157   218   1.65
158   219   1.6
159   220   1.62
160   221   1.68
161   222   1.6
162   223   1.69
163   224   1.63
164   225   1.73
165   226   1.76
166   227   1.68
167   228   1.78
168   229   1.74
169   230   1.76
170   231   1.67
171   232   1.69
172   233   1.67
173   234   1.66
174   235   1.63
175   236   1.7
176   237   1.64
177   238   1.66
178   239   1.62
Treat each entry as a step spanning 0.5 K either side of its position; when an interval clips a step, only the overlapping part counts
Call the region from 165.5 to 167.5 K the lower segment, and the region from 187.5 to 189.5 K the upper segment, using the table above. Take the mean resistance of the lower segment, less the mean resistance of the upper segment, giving -0.16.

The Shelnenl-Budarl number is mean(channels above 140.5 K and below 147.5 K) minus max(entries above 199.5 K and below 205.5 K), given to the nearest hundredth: -0.52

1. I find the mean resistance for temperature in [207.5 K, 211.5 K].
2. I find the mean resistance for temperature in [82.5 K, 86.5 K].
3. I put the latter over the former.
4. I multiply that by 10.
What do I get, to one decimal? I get 9.0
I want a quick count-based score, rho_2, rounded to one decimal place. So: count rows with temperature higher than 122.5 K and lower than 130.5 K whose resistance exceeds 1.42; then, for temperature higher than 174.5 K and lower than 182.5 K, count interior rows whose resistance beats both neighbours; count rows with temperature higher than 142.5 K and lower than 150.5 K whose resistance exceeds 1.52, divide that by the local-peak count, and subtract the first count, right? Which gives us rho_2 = -1.0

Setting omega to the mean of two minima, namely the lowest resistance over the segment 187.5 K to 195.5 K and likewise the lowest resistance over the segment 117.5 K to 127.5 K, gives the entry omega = 1.46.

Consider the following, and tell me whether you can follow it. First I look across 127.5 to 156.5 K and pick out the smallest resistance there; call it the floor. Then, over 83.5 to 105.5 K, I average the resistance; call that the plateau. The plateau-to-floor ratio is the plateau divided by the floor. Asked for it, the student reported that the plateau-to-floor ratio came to 1.37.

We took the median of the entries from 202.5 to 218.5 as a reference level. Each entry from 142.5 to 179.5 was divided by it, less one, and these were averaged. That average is -0.16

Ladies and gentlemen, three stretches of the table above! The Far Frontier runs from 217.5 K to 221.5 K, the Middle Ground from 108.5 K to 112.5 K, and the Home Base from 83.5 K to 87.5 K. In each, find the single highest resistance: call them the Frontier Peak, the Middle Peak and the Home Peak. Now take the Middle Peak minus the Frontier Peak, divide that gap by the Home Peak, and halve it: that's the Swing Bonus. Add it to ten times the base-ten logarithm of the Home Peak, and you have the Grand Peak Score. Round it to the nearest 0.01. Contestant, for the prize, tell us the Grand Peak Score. 1.56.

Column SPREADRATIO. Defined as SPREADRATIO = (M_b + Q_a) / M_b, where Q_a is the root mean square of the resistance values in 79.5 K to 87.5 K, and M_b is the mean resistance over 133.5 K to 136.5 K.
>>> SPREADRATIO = 2.05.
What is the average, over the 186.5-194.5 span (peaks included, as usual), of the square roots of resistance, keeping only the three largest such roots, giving 1.31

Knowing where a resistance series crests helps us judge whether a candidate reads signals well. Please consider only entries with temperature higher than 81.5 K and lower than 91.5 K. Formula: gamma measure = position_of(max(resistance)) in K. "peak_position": 82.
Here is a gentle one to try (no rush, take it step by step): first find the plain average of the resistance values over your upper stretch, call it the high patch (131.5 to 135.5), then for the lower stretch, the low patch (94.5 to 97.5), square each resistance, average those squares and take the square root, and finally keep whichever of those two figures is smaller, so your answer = 1.38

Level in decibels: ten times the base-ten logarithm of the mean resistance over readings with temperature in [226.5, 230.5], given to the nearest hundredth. 2.41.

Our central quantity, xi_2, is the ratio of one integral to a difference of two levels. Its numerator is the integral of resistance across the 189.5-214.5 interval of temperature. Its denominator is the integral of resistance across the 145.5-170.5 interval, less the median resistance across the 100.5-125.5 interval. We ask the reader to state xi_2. 1.33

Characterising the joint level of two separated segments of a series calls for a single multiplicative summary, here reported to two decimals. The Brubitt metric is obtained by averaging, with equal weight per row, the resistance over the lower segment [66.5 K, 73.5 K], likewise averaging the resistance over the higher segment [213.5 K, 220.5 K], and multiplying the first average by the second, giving 2.23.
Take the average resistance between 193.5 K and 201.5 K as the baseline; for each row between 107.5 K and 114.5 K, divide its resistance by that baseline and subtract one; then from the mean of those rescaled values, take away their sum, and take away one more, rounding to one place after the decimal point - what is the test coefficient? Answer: 0.0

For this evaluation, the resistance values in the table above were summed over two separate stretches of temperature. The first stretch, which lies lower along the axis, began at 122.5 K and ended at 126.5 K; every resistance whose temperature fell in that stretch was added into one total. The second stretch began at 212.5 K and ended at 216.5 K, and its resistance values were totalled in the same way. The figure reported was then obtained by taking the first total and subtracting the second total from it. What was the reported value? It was -0.82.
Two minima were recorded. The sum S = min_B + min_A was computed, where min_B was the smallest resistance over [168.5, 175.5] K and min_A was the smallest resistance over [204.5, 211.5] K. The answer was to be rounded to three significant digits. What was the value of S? 2.91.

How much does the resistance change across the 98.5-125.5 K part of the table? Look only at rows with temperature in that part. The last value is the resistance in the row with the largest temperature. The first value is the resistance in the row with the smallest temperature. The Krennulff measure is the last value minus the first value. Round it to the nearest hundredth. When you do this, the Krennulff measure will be -0.02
